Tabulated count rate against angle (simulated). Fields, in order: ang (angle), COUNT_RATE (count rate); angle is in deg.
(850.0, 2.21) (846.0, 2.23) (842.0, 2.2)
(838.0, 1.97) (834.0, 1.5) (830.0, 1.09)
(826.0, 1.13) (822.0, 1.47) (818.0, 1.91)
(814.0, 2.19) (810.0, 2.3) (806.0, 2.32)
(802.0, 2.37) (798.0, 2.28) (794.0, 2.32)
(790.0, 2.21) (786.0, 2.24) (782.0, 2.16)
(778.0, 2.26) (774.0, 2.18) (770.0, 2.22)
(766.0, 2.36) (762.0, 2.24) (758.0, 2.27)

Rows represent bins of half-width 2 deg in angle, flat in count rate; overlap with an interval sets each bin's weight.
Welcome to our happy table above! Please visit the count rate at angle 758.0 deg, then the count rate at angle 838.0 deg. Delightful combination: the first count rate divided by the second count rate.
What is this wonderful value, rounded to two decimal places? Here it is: 1.15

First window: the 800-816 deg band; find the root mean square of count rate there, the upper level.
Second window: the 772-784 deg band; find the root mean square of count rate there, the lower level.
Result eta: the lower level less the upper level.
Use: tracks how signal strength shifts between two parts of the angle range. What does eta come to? -0.10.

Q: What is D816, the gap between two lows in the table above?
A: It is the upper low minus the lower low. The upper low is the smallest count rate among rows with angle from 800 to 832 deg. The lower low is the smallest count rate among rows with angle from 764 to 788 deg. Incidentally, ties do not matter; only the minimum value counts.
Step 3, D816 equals -1.1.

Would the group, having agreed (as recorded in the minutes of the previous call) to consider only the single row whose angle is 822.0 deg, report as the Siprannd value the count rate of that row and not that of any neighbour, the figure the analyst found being 1.47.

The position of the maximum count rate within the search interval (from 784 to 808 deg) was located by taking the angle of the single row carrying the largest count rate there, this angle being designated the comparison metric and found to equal 802.0 deg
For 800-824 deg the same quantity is 802.0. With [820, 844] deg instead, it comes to 842.0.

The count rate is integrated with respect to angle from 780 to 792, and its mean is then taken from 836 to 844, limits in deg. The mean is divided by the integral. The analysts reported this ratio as 0.079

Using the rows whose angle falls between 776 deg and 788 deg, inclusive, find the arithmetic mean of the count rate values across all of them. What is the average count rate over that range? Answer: 2.22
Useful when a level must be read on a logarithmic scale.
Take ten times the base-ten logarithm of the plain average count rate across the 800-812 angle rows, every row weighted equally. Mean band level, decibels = 3.7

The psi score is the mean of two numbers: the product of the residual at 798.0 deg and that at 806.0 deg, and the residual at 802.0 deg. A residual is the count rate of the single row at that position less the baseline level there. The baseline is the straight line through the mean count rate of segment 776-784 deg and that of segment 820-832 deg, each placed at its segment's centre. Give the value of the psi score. 0.46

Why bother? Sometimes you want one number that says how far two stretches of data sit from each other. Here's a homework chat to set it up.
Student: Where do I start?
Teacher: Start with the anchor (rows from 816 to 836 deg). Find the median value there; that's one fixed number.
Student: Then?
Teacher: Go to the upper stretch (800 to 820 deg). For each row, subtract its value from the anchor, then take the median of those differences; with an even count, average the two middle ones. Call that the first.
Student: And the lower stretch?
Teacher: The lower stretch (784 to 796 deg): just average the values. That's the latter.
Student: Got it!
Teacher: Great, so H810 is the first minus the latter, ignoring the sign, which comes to 3.09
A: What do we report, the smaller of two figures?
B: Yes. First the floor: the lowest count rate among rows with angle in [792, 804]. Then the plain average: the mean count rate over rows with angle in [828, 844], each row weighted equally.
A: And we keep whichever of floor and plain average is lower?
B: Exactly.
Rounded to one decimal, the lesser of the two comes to 1.7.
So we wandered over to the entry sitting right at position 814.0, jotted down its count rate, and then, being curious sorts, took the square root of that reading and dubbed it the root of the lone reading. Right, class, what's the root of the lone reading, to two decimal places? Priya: 1.48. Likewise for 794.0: 1.52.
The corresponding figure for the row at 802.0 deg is 1.54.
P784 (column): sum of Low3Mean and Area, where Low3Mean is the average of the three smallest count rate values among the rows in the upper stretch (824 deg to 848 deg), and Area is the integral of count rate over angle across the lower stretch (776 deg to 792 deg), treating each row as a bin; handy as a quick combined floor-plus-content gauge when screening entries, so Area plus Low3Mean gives 37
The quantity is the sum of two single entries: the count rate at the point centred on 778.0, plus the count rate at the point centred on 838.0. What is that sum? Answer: 4.2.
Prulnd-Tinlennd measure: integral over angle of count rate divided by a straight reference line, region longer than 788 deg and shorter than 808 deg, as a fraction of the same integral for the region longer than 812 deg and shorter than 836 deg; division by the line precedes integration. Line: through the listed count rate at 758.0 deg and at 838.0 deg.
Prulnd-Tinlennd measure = 1.2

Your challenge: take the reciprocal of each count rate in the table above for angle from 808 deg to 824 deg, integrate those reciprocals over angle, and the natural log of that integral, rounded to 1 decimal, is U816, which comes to 2.1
